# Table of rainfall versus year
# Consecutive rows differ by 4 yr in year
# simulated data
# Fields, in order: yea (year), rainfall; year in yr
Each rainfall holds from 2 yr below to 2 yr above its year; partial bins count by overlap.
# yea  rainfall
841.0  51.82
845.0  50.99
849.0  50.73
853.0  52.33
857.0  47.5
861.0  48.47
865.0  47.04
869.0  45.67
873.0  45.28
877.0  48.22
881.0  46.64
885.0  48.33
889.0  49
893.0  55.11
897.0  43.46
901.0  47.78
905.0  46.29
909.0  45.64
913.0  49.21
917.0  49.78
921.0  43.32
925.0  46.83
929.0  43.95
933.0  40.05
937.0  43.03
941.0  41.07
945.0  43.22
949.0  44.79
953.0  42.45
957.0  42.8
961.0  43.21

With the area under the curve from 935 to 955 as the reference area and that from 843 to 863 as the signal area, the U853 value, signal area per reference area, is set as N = 1.17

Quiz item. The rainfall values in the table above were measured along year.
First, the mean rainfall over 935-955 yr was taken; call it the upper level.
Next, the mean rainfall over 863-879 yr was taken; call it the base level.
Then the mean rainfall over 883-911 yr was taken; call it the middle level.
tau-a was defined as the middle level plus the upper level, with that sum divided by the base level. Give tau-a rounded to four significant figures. 1.952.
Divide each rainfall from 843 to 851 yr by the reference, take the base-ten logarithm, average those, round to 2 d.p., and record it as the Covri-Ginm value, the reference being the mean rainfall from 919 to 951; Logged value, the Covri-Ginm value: 0.07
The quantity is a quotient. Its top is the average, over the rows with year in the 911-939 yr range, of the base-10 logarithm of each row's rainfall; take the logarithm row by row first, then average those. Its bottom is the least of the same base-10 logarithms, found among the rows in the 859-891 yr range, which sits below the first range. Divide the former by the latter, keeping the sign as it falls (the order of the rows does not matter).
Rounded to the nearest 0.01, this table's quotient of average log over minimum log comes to 1.00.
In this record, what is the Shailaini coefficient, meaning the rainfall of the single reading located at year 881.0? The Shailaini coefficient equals 46.64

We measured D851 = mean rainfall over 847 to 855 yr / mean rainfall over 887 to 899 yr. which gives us 1.05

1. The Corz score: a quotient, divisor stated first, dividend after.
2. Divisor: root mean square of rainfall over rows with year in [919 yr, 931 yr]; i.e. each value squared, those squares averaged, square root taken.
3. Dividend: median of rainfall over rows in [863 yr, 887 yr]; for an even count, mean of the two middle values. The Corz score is 1.05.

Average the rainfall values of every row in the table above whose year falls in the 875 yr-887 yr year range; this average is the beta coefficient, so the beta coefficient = 47.7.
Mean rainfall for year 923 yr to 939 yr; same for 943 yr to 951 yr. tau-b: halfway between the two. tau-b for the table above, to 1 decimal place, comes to 43.7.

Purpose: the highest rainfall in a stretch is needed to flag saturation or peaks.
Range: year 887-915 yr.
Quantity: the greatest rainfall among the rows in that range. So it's 55.11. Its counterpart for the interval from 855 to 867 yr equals 48.47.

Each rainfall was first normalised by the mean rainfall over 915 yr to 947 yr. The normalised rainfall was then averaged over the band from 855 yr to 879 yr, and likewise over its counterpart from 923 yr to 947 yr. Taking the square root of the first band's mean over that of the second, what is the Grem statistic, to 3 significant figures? 1.05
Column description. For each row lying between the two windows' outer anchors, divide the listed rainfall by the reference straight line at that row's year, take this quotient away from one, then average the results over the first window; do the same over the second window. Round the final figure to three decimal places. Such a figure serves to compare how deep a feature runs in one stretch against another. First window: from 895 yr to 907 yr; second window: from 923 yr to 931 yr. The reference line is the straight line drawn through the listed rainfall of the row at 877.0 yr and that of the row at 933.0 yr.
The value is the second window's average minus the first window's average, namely -0.083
